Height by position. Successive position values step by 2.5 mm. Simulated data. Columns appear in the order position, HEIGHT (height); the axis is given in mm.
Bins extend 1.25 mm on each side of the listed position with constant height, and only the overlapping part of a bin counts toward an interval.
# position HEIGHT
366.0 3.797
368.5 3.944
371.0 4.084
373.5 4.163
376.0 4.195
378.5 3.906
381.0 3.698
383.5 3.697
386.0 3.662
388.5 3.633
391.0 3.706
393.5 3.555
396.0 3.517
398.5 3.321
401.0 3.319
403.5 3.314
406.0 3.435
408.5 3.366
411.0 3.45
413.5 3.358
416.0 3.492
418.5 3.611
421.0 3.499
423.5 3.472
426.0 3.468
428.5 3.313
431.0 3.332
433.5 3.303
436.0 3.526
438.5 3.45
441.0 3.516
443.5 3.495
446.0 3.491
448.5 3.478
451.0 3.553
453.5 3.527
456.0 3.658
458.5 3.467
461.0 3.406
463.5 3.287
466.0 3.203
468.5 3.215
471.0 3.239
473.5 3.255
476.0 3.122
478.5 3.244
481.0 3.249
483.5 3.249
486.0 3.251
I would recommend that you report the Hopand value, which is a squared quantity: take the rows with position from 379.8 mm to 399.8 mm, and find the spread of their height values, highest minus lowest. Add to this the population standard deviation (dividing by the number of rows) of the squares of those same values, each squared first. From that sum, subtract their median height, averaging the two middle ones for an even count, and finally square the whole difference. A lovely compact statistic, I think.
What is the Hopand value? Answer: 5.7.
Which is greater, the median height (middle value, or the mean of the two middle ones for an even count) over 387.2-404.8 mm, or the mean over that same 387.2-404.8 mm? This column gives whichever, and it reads 3.52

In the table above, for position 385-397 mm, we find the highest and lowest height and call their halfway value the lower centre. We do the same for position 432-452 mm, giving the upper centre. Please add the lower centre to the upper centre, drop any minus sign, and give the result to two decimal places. 7.04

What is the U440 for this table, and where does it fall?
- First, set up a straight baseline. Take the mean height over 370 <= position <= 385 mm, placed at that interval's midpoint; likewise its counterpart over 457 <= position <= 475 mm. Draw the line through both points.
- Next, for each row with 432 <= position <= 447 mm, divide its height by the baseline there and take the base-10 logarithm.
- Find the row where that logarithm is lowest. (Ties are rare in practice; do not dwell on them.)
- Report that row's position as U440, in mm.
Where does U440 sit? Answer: 433.5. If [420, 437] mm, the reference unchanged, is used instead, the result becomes 428.5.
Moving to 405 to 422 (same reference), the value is 408.5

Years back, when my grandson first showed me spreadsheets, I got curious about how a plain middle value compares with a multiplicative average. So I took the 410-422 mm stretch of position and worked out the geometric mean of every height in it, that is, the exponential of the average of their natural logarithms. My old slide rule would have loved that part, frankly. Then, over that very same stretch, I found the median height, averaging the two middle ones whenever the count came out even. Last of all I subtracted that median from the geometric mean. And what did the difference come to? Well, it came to -0.011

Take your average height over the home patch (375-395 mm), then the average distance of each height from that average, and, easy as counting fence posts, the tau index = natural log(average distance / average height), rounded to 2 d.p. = -3.24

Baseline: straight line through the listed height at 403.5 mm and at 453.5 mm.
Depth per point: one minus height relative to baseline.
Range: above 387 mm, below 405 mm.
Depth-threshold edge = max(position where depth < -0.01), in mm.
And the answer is 396.0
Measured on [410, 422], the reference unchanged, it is 421.0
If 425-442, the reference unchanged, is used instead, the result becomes 441.0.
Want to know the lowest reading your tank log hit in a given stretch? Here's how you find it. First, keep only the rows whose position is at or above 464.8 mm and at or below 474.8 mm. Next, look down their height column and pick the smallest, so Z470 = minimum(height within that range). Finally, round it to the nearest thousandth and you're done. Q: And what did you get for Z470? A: 3.203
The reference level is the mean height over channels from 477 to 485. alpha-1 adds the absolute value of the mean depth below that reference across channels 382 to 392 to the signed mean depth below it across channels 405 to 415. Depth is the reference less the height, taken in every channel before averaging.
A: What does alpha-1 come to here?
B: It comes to 0.27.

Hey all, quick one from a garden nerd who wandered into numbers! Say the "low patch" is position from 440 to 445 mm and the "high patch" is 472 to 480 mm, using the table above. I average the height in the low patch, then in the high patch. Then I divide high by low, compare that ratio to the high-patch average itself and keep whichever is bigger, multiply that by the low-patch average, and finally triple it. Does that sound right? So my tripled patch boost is 34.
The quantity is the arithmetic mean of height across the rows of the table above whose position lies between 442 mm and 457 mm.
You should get 3.53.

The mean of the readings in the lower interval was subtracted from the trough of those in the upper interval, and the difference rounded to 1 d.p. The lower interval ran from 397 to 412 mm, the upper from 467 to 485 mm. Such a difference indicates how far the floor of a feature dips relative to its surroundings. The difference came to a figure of -0.2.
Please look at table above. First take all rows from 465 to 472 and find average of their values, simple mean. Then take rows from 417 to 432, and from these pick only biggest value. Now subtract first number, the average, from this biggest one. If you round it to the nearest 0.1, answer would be 0.4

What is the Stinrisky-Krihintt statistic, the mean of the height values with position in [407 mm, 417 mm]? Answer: 3.42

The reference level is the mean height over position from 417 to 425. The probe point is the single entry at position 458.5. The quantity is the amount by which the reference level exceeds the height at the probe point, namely 0.06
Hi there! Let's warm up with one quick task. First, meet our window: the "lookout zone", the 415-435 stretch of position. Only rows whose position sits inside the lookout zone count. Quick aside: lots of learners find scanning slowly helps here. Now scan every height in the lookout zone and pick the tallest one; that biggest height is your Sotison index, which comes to 3.611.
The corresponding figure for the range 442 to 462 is 3.658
